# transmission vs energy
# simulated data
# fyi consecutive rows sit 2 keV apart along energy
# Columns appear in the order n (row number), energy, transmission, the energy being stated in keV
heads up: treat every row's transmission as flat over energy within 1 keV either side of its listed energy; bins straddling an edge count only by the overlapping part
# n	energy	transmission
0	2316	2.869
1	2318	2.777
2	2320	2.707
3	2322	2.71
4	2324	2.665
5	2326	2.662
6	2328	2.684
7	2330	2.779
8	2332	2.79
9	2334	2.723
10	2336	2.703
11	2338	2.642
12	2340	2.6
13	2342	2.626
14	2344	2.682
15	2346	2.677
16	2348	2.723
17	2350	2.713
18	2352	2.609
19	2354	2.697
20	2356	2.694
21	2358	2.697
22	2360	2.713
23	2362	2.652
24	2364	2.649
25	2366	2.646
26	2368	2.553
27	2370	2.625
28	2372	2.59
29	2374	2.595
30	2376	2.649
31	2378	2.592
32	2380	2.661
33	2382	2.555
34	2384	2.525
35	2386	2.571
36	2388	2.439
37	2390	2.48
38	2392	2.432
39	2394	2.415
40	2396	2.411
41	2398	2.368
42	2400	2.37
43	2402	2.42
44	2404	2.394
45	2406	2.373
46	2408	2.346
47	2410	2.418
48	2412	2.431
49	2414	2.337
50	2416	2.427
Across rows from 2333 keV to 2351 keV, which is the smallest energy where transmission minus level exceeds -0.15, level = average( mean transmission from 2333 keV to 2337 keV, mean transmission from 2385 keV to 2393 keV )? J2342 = 2334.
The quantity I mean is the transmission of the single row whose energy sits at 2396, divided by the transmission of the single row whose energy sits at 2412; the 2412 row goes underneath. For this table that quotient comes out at 0.992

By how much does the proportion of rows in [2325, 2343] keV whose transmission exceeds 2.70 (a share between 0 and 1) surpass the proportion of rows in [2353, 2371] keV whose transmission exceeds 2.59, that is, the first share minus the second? -0.4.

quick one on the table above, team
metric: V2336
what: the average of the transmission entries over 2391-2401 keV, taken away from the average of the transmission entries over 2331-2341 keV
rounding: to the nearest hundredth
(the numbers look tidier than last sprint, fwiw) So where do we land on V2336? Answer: 0.29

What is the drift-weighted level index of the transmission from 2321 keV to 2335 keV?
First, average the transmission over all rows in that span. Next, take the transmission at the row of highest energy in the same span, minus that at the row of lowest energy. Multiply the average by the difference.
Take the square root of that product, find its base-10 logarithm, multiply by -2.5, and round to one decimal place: 1.8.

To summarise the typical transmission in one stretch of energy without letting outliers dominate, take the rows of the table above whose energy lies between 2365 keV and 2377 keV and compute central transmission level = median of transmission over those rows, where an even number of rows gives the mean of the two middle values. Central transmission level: 2.61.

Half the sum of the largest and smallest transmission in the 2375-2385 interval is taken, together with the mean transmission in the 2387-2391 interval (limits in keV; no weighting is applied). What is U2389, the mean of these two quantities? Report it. 2.53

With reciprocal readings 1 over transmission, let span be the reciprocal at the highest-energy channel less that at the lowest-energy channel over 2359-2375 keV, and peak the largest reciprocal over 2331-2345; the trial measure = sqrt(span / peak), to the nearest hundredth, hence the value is 0.21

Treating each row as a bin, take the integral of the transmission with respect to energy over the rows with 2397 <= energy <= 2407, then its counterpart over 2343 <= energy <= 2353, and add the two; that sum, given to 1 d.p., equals 50.7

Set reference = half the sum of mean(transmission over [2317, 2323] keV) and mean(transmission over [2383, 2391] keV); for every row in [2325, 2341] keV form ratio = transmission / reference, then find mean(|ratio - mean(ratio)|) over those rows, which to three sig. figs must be 0.0194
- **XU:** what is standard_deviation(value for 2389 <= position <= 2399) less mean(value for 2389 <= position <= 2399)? -2.4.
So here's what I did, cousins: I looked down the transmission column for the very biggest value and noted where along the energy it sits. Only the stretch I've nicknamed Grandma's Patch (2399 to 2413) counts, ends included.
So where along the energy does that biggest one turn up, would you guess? 2412 keV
